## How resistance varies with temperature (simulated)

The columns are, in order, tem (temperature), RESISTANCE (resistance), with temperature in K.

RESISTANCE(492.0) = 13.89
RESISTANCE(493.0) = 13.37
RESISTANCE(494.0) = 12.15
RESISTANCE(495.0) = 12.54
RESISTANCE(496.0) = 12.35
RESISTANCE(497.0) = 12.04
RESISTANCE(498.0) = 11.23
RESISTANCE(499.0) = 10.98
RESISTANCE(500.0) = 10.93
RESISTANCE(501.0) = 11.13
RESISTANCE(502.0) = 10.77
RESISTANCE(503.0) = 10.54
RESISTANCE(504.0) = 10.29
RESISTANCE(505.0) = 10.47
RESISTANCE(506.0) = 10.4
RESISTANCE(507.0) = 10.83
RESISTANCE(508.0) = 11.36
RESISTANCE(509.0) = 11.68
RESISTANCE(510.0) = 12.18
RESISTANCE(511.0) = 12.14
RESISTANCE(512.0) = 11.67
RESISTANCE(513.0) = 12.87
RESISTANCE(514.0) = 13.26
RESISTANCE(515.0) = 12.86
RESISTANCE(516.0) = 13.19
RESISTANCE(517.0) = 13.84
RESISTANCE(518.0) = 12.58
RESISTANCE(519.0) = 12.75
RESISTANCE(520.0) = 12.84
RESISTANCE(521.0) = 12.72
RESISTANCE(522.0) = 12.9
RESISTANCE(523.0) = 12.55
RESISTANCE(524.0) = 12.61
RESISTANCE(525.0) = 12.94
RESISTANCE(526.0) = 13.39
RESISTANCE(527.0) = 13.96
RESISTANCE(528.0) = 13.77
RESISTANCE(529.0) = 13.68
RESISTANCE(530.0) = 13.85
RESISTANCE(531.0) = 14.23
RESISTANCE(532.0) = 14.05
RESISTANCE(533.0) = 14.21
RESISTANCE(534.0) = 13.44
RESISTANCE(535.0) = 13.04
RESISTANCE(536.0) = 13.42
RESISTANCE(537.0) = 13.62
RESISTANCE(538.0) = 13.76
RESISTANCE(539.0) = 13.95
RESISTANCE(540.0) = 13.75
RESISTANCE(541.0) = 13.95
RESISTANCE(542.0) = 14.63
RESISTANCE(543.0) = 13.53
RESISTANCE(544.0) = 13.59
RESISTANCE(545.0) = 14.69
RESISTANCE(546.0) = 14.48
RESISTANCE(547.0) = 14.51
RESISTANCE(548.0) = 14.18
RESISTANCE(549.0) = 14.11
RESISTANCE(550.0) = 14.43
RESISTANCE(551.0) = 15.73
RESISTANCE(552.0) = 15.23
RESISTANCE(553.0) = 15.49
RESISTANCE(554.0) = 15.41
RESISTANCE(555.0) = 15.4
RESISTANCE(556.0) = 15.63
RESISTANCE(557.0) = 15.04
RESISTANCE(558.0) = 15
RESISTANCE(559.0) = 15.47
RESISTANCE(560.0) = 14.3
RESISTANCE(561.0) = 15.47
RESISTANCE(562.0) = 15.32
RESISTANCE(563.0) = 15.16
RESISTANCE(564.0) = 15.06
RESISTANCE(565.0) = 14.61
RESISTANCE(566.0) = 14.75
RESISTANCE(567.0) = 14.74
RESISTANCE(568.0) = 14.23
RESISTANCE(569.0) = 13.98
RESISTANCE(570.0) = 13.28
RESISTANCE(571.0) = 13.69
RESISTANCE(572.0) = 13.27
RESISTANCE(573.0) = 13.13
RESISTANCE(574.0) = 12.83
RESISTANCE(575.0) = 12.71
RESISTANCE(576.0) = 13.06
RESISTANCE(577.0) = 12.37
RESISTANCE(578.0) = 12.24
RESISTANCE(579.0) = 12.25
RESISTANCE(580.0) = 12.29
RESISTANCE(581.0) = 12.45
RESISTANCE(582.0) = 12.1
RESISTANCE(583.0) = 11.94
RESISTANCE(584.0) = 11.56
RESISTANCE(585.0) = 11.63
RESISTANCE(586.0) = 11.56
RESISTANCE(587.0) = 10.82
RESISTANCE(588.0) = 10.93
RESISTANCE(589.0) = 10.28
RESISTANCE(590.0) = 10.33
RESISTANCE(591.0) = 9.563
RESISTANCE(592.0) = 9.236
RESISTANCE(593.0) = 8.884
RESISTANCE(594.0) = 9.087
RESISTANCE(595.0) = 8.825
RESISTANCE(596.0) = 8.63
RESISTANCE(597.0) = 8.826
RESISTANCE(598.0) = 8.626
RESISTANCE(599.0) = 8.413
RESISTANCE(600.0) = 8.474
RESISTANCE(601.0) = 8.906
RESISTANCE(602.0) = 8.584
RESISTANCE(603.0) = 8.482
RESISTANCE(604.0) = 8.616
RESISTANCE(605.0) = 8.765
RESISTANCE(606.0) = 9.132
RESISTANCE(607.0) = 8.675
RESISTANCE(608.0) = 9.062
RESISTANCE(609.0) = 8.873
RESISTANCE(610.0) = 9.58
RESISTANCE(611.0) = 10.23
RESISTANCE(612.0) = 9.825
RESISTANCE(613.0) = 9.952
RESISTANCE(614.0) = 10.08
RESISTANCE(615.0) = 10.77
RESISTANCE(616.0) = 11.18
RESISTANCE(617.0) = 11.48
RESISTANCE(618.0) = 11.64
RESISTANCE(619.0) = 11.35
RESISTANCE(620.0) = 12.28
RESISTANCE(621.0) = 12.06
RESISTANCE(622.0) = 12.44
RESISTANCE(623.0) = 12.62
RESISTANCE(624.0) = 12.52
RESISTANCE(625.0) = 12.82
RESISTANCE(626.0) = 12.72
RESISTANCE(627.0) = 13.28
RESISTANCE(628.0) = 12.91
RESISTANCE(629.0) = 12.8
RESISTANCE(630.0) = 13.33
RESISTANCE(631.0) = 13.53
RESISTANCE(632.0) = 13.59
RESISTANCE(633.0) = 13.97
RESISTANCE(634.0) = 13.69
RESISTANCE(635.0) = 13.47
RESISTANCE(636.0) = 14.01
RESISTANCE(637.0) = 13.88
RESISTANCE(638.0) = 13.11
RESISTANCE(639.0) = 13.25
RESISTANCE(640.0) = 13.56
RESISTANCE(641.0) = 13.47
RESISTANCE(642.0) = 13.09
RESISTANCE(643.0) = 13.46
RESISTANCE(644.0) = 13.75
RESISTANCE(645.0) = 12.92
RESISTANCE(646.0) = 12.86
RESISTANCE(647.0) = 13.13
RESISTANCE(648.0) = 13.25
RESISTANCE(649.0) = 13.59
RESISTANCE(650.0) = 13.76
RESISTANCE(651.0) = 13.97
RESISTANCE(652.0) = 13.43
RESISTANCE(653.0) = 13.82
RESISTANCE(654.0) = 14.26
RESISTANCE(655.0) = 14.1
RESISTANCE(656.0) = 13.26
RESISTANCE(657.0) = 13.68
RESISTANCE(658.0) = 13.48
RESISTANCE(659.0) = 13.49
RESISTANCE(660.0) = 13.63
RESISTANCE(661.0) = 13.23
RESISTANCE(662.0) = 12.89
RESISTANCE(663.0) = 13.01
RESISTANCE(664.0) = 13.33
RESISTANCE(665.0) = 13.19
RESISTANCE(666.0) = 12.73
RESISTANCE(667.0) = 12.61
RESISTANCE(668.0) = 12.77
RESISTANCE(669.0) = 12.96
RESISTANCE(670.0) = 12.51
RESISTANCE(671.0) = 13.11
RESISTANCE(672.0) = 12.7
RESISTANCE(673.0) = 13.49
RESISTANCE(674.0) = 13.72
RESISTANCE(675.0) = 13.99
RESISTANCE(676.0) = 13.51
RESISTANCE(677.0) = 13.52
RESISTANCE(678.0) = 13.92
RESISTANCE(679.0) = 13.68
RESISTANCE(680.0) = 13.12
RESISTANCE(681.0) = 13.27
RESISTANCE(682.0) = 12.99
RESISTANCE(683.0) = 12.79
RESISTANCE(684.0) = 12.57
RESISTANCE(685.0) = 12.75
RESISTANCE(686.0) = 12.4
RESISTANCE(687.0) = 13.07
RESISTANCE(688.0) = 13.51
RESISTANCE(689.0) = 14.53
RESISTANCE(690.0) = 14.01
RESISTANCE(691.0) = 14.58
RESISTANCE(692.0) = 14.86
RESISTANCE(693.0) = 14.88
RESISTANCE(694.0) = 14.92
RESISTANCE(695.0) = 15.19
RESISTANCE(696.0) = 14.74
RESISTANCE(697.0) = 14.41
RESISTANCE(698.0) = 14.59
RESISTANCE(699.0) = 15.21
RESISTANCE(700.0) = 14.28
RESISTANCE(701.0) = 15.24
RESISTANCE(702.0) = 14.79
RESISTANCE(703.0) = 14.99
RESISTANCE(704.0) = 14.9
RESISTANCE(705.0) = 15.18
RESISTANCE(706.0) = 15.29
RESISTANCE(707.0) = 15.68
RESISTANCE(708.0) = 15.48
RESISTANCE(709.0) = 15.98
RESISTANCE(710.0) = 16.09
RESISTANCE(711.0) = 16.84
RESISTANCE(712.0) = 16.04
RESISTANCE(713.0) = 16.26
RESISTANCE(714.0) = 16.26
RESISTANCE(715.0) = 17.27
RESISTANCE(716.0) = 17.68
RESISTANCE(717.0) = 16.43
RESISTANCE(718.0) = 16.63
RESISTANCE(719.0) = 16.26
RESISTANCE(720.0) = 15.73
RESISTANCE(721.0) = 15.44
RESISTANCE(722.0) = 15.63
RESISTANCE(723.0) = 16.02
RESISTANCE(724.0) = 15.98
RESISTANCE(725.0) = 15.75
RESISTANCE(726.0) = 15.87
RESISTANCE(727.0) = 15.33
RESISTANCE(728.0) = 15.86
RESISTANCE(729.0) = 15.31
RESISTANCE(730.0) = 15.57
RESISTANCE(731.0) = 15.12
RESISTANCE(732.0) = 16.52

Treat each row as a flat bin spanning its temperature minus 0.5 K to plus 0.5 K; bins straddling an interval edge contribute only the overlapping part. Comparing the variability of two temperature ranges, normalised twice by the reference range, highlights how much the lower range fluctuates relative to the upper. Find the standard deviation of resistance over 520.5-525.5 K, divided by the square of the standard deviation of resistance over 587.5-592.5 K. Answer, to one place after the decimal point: 0.4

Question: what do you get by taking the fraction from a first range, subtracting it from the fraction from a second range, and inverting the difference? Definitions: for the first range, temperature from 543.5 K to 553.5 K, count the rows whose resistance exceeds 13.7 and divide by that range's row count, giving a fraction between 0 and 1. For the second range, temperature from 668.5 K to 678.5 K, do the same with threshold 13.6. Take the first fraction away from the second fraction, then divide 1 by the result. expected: -1.7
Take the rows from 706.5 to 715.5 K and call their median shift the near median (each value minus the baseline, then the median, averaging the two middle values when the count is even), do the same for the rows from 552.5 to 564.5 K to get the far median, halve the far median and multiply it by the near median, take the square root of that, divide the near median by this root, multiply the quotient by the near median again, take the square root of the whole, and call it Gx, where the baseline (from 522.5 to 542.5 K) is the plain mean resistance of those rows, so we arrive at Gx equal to 2.0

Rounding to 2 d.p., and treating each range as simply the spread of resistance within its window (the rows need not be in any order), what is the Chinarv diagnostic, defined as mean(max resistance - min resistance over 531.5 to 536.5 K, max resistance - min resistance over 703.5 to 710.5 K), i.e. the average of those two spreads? 1.18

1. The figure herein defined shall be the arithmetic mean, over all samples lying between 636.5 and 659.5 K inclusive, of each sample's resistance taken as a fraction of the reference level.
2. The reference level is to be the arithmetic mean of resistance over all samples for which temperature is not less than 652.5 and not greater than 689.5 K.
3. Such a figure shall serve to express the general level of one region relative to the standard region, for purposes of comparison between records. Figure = 1.02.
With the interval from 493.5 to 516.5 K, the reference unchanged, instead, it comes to 0.88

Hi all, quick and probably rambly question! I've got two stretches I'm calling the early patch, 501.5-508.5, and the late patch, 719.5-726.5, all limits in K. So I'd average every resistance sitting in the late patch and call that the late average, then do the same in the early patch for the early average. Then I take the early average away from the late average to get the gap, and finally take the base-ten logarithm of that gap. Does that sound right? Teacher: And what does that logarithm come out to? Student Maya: 0.71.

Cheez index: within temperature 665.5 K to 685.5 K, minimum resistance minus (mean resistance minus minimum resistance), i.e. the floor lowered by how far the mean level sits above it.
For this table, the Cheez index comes 12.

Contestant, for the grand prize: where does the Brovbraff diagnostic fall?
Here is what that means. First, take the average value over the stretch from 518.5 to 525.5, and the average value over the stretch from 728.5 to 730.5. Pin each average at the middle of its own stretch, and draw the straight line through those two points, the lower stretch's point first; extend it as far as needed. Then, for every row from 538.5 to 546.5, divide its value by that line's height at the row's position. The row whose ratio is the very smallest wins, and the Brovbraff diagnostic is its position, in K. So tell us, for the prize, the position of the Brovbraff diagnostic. 543.0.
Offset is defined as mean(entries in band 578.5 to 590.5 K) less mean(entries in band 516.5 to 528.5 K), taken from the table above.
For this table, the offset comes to -1.6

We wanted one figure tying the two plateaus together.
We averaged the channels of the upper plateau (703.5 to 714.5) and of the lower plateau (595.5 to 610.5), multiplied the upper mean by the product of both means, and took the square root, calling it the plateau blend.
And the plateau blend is 47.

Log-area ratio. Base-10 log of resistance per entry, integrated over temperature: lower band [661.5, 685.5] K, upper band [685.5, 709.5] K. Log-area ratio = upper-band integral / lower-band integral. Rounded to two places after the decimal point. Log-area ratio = 1.04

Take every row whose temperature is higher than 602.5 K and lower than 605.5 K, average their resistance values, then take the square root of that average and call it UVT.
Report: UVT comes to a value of 2.94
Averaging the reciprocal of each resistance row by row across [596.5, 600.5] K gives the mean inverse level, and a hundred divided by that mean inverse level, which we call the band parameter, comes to 858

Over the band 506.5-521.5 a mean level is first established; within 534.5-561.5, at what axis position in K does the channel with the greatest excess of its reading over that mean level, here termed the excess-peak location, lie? 551.0 K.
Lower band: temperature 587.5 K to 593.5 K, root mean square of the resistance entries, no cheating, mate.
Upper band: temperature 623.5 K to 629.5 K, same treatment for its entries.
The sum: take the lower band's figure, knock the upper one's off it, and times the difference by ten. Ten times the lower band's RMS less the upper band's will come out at -29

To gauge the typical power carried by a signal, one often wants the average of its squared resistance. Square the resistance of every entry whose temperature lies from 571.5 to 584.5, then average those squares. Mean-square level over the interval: 156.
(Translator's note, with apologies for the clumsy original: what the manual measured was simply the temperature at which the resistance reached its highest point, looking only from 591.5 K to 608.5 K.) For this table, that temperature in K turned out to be 592.0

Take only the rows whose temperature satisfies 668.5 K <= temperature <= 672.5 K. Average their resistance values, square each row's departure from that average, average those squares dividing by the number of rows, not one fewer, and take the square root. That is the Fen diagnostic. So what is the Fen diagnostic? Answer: 0.23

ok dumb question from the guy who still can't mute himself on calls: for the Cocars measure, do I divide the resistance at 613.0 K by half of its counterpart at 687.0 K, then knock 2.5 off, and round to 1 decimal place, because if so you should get -1.0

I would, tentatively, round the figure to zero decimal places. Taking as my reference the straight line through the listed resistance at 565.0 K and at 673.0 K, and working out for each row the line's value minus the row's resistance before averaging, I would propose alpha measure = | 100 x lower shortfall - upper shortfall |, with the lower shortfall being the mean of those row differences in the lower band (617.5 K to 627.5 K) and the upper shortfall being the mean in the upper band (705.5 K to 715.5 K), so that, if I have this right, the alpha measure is 167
